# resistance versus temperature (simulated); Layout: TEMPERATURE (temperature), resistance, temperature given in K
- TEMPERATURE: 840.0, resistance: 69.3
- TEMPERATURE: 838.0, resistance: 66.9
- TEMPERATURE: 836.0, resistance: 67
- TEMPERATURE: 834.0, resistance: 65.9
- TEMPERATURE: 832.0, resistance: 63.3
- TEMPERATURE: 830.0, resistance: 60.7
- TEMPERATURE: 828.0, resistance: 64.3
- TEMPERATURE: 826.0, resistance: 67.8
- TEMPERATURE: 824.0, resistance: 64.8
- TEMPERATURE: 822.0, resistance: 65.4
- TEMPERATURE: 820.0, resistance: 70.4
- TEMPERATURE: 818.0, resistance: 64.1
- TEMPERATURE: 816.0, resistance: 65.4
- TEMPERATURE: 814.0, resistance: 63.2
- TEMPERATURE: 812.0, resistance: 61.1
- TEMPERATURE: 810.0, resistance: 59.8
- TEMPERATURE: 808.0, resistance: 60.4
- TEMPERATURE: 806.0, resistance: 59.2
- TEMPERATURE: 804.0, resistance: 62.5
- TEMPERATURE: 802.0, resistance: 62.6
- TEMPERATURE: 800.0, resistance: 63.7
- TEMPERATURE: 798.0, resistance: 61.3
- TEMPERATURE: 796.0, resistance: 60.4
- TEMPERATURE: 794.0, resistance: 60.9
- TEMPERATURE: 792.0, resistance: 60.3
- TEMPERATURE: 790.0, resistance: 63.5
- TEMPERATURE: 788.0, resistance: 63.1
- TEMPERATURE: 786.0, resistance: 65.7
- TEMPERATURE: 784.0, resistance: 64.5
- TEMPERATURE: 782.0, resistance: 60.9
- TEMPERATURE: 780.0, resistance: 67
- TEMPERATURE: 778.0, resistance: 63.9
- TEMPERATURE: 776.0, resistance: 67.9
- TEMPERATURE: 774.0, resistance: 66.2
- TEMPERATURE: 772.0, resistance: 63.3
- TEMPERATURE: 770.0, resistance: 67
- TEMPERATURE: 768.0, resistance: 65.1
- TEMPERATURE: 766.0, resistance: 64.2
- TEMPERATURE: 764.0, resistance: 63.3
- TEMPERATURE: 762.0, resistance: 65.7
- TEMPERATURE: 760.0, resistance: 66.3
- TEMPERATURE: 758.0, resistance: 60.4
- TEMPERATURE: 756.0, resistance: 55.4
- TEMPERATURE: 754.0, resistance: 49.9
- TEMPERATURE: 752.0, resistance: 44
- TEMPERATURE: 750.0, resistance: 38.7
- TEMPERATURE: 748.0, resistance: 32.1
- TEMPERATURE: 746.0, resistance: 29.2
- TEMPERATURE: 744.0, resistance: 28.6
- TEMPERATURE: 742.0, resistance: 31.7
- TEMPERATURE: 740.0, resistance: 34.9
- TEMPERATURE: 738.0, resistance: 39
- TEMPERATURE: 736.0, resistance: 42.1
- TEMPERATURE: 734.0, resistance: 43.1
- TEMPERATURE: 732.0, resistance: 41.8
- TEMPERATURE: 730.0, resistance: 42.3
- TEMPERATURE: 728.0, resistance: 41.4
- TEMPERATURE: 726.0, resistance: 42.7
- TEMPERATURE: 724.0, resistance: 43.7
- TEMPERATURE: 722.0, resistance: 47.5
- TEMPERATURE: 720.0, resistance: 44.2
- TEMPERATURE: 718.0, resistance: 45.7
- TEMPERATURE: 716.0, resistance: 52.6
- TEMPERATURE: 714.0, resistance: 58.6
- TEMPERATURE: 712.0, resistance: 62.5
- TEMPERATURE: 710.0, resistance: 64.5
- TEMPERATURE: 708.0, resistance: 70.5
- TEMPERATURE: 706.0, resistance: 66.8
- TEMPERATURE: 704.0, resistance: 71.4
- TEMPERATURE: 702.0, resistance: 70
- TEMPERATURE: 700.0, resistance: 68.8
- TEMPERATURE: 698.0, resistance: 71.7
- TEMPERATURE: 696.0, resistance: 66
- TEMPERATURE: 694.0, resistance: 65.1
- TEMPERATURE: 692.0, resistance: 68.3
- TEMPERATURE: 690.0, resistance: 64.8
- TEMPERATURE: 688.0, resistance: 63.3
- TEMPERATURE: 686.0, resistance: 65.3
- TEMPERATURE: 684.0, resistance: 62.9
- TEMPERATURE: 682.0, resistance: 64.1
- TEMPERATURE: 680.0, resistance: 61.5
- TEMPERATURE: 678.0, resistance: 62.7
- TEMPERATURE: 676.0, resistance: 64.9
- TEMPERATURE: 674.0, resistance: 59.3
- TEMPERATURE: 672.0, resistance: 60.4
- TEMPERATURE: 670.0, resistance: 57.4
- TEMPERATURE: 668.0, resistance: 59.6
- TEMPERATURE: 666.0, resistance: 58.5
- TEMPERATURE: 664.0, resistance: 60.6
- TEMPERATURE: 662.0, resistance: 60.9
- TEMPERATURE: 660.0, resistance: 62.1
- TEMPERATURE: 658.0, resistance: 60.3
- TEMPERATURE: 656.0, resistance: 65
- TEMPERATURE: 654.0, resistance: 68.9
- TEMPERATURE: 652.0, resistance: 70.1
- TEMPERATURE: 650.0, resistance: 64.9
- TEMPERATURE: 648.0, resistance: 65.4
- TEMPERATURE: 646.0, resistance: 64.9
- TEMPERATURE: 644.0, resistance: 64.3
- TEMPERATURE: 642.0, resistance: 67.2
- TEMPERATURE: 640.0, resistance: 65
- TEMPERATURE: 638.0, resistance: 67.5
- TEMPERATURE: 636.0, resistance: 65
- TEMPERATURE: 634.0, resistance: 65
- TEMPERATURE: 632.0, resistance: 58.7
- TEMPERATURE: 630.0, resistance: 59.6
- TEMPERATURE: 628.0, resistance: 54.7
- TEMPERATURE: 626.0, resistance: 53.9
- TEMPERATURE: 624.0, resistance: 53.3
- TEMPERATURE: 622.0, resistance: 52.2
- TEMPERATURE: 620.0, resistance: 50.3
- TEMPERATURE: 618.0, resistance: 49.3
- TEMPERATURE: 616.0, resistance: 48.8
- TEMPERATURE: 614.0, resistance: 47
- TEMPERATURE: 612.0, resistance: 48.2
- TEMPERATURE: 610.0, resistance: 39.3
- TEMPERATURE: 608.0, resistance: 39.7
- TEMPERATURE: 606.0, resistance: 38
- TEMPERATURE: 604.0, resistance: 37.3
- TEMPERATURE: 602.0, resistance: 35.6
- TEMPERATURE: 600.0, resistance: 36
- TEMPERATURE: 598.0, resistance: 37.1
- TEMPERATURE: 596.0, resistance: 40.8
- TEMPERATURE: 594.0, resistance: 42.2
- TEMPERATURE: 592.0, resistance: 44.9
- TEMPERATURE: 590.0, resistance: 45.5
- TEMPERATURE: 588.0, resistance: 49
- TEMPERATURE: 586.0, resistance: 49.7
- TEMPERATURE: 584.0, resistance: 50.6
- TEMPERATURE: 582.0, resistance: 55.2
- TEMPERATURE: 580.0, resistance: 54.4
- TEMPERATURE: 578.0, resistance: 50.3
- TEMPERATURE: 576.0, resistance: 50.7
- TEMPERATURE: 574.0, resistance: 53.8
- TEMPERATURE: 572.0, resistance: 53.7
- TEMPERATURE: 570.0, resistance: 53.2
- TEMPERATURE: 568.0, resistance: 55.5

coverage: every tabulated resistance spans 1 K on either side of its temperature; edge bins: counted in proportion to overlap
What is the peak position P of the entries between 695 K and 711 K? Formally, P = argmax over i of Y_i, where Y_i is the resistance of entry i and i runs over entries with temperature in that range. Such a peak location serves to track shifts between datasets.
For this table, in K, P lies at 698.0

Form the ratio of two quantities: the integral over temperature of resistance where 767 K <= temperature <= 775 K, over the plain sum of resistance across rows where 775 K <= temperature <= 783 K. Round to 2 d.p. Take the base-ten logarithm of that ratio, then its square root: 0.55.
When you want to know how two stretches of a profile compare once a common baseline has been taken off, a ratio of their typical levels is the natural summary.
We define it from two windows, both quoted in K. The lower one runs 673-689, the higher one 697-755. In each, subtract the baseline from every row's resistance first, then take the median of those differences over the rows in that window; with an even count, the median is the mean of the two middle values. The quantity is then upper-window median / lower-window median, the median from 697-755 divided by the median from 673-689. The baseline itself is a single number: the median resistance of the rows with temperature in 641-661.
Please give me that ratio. 11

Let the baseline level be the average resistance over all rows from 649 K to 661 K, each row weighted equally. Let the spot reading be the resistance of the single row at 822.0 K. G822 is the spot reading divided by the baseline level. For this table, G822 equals 1.00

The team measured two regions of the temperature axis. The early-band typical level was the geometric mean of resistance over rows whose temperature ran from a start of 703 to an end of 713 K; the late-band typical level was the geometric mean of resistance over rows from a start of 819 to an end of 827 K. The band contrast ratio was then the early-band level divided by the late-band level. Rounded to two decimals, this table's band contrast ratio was 1.00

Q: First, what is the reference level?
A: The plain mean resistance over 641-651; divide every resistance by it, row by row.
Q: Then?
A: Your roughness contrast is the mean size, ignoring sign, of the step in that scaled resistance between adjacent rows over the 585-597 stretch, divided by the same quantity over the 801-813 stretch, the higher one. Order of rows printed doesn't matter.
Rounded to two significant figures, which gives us 1.4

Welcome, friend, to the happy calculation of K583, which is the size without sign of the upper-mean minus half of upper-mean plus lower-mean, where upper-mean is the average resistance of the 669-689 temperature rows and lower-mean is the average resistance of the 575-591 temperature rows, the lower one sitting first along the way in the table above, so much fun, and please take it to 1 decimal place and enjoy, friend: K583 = 5.8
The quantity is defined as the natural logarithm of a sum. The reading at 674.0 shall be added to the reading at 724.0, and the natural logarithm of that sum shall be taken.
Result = 4.63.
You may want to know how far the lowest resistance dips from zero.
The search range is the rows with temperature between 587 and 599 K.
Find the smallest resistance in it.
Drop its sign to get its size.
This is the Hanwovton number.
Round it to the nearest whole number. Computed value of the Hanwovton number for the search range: 37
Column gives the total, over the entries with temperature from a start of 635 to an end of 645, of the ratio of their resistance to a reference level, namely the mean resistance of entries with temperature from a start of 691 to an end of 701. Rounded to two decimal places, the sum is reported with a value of 4.84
